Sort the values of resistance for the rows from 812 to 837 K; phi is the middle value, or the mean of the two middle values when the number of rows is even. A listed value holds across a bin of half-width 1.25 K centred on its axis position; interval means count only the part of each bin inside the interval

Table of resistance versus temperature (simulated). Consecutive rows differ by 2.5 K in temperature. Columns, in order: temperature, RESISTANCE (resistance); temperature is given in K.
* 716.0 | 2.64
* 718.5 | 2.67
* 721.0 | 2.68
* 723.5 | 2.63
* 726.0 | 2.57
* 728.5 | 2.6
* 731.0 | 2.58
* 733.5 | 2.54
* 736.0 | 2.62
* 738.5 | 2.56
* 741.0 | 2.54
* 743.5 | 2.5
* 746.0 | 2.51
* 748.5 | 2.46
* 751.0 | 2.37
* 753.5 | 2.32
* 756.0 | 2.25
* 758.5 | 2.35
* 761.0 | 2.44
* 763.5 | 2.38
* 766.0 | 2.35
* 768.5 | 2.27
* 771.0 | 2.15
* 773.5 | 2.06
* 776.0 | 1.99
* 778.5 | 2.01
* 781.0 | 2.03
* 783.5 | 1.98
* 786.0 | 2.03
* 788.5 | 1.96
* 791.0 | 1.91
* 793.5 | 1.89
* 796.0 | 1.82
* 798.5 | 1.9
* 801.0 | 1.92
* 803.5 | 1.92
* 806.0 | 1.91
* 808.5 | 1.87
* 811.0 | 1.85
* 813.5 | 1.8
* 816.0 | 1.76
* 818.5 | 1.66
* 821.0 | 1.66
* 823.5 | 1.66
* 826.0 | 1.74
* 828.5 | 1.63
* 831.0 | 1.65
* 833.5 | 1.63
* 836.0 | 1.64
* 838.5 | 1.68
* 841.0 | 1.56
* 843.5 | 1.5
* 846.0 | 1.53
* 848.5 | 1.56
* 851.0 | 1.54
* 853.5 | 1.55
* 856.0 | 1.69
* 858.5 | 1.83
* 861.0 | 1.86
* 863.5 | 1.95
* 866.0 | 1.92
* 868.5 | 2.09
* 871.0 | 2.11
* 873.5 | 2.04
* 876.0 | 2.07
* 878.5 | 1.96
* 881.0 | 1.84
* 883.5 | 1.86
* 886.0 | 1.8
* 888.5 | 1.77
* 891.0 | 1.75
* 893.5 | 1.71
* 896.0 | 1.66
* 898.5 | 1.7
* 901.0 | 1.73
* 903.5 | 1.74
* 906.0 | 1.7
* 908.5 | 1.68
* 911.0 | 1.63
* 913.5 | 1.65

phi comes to 1.66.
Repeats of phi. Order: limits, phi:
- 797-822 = 1.86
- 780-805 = 1.92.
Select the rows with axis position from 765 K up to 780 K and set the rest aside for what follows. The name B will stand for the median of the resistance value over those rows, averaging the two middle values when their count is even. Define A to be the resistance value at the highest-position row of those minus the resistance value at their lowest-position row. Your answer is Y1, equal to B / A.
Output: -6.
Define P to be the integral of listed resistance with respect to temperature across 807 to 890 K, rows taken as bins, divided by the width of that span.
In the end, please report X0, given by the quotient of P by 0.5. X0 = 3.5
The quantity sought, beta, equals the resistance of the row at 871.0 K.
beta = 2.11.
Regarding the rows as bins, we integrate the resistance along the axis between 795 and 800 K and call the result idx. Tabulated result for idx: 9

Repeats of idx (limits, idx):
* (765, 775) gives 22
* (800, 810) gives 19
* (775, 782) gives 14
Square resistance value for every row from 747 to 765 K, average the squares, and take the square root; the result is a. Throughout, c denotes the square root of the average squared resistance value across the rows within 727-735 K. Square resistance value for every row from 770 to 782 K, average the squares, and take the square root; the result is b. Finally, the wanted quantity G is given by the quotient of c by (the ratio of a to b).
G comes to 2.2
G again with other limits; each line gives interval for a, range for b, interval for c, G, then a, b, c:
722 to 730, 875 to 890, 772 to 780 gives 1.5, 2.6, 1.89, 2.0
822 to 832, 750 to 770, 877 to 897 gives 2.5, 1.7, 2.34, 1.8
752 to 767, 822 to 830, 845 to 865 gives 1.2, 2.3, 1.68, 1.7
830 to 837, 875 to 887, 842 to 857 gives 1.8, 1.6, 1.91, 1.6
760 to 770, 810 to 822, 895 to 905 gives 1.3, 2.4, 1.75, 1.7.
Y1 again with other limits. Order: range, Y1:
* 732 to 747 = -85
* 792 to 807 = 95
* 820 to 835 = -55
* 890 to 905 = -172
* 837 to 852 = -11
